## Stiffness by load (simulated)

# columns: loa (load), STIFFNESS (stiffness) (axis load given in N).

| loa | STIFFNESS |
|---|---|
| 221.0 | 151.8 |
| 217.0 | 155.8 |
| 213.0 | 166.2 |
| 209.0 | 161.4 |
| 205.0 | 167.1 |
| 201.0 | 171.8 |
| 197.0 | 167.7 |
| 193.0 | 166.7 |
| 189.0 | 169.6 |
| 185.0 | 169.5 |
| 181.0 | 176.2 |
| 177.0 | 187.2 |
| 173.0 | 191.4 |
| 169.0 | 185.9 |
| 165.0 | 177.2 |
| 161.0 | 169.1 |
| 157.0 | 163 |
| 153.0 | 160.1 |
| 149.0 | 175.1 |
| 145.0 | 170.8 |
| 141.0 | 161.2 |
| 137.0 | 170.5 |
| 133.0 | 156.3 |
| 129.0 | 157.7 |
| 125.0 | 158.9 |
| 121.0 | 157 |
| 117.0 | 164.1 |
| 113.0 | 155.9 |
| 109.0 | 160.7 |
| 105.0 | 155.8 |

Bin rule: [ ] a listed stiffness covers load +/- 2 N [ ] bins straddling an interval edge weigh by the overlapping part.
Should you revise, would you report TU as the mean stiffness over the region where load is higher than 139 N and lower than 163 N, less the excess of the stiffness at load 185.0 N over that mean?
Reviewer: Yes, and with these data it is 164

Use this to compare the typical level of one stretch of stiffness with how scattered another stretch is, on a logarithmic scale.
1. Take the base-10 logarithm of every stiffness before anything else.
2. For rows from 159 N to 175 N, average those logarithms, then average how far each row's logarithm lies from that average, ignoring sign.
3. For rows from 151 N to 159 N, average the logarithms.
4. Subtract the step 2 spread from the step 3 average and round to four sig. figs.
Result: 2.190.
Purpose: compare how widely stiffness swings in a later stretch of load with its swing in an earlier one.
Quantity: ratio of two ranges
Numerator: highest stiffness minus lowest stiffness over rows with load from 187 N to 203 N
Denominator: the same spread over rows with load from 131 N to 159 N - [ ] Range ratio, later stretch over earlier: 0.3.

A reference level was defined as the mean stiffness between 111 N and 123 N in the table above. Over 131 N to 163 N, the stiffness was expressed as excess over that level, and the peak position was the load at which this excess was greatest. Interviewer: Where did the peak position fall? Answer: 149.0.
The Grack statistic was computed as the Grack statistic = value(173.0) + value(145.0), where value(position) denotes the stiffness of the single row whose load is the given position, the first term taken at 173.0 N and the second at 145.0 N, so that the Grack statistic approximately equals 362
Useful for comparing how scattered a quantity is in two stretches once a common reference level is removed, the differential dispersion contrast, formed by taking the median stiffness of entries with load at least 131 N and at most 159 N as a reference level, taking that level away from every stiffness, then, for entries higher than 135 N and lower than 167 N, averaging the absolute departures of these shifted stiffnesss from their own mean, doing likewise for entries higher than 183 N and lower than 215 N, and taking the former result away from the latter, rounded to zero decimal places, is -3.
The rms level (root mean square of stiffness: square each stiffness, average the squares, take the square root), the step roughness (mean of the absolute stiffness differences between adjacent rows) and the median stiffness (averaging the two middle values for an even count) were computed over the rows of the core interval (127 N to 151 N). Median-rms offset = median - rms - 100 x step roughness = -776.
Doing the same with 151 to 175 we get -628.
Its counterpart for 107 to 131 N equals -465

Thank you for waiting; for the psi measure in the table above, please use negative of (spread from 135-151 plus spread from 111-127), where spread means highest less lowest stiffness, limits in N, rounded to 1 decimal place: -22.1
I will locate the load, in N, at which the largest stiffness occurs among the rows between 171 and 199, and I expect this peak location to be 173.0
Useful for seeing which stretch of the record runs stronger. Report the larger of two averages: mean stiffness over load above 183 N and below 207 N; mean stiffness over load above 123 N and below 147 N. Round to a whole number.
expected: 169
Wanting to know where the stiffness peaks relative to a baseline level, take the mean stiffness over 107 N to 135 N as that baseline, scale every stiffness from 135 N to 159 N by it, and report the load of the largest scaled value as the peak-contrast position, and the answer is 149.0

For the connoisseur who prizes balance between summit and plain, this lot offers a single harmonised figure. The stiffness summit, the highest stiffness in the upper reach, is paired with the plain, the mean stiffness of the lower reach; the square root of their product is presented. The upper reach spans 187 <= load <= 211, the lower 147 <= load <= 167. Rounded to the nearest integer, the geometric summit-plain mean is 170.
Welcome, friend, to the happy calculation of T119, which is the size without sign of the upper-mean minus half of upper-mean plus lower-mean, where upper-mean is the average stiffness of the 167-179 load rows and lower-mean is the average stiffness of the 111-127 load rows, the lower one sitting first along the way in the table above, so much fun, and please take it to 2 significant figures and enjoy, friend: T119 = 15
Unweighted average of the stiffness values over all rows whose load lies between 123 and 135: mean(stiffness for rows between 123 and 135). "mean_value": 158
